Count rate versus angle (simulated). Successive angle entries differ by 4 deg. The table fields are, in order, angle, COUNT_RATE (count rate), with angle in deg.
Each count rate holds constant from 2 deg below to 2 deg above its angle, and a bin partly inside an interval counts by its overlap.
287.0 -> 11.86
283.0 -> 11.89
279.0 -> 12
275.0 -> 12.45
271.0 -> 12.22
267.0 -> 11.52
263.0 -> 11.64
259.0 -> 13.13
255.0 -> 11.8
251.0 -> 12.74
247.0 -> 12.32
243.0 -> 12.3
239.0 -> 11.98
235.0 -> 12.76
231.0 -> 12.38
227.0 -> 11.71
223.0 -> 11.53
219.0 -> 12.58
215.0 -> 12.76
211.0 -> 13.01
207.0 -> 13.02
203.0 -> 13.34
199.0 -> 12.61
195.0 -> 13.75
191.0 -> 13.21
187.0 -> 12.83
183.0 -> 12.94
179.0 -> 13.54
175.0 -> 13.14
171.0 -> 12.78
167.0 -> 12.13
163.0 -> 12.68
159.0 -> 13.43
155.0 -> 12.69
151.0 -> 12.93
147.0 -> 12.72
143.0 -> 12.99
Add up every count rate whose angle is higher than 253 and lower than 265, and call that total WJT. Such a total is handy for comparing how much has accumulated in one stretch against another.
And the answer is 36.6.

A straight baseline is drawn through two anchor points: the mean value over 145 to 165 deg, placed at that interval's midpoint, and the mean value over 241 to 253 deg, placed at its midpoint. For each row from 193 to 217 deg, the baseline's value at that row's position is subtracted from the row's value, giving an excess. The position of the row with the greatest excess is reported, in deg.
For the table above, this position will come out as 195.0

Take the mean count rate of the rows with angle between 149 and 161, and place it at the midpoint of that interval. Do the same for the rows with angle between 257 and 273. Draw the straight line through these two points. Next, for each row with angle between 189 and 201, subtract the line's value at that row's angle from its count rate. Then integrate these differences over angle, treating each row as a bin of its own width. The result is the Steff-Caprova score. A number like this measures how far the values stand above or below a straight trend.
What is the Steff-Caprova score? 6.0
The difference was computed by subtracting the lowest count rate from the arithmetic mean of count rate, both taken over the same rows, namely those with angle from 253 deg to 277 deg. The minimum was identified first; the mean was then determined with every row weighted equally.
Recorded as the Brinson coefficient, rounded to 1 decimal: 0.6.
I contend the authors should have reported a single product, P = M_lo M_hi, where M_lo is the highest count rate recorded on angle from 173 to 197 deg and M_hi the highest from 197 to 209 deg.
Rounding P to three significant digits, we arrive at 183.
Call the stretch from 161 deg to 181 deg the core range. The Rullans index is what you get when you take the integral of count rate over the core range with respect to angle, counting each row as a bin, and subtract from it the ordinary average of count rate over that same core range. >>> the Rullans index 244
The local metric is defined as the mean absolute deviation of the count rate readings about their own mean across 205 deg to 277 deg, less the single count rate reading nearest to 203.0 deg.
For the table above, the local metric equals -12.9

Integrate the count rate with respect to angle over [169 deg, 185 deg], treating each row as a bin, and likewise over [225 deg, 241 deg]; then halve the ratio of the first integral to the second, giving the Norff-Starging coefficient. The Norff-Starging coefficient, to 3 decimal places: 0.537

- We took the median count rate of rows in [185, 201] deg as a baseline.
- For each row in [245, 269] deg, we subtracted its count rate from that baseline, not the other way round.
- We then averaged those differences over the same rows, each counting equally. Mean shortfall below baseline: 0.83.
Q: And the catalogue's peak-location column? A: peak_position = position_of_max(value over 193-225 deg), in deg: 195.0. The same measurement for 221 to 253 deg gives 235.0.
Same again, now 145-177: 159.0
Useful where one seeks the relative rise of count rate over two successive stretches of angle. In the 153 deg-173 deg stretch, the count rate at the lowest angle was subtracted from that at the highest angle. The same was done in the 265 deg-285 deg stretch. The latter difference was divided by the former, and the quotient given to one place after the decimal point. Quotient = 4.1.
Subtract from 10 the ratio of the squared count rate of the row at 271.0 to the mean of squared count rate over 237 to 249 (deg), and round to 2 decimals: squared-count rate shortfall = 9.00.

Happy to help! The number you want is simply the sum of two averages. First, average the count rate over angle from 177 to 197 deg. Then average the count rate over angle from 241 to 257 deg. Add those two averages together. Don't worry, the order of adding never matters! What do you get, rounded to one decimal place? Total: 25.5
